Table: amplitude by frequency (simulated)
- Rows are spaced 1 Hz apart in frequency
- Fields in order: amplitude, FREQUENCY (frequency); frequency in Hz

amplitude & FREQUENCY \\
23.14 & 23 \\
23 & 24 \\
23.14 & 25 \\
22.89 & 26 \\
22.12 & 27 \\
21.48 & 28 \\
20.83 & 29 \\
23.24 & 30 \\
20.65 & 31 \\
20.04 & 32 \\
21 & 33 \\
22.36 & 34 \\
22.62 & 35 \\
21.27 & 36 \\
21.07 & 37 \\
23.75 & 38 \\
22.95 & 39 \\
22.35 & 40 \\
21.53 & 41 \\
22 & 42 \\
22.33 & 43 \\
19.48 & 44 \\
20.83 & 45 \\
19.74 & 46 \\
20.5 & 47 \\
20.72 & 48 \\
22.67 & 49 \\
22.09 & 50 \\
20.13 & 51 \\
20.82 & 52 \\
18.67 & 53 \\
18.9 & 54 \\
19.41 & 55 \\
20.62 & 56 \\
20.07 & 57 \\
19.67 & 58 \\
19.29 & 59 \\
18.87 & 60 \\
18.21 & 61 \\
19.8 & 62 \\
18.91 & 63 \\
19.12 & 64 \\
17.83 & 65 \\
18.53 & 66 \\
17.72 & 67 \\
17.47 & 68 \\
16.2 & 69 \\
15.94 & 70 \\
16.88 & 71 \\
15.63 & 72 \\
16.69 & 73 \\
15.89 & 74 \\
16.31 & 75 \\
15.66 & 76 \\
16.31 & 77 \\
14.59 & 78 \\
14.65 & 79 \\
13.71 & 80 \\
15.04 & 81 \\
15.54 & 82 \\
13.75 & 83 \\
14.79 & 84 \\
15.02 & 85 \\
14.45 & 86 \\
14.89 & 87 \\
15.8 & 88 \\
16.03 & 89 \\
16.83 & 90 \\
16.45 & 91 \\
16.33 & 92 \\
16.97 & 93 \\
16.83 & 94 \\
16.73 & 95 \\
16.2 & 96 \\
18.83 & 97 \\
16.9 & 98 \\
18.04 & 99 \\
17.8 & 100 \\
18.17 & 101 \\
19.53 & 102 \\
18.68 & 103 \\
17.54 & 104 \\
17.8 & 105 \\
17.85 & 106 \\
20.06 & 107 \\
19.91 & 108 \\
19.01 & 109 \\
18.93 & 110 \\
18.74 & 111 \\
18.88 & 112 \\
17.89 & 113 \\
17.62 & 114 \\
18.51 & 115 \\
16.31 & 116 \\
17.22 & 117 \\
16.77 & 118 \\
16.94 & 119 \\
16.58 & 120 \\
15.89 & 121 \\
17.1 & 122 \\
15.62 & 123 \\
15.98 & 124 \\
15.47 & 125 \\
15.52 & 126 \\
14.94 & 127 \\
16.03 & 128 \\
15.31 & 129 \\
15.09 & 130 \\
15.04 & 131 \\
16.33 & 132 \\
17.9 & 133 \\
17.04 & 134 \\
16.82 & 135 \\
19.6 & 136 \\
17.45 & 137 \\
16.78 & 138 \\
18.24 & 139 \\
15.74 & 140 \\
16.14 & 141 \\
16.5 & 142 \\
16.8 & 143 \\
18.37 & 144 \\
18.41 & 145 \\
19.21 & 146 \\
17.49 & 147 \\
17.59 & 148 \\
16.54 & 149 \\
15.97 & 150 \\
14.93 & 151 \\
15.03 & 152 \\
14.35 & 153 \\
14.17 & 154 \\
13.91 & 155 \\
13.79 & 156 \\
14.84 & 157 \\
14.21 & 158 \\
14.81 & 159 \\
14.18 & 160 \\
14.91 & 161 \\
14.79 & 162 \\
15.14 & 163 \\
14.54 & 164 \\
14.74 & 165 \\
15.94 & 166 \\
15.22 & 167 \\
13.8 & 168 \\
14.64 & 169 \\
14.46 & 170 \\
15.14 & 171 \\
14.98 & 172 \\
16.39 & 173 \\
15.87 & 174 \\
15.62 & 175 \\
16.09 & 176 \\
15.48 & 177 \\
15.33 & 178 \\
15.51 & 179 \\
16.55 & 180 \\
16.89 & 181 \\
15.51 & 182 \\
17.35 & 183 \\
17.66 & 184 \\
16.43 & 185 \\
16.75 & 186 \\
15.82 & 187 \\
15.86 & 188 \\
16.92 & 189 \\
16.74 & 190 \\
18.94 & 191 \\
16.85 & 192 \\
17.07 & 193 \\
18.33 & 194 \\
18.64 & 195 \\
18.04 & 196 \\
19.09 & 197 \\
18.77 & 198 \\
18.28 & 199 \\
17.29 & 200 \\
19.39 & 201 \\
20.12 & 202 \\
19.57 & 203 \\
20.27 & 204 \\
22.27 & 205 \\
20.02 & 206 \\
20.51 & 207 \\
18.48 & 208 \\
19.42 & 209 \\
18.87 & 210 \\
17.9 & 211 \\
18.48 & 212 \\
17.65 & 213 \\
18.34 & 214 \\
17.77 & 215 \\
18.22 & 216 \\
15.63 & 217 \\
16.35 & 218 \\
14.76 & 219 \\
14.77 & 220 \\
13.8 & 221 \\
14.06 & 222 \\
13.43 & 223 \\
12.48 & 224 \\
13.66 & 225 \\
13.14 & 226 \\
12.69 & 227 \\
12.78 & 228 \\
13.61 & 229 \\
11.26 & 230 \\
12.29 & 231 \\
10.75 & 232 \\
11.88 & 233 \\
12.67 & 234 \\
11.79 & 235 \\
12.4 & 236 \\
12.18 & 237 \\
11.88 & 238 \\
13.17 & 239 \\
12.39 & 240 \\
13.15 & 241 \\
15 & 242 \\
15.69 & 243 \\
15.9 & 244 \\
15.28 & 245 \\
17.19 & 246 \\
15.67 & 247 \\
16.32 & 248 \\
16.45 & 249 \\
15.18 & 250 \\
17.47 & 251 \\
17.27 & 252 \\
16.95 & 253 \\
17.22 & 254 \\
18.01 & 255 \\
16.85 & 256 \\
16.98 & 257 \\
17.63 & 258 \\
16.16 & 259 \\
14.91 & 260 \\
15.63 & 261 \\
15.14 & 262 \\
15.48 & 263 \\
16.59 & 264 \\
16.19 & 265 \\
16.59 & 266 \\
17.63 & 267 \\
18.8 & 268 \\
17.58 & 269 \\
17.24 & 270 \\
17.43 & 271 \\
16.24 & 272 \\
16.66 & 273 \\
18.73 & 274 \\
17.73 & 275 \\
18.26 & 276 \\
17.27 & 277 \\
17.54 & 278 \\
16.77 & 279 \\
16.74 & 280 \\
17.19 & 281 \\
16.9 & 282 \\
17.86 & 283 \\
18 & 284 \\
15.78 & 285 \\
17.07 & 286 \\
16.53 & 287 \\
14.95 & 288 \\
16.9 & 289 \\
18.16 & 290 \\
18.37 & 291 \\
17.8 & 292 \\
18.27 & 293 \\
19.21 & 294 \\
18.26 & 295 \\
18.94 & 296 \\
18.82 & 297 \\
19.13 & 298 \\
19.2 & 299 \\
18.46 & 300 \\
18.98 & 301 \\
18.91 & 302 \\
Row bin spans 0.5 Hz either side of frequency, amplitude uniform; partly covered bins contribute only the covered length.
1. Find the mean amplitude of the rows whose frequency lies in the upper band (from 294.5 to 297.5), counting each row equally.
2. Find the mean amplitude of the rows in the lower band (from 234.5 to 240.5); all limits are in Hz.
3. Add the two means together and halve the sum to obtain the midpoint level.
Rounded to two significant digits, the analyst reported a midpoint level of 15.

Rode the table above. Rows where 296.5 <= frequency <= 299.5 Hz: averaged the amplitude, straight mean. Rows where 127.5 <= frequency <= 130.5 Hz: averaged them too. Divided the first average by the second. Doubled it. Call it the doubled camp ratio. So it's 2.5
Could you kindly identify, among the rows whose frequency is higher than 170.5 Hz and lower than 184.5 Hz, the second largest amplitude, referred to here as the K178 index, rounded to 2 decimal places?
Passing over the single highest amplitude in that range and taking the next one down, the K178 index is 17.35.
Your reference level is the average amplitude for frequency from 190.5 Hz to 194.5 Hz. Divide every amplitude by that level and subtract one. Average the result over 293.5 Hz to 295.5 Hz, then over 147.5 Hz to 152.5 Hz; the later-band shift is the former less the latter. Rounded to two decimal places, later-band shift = 0.15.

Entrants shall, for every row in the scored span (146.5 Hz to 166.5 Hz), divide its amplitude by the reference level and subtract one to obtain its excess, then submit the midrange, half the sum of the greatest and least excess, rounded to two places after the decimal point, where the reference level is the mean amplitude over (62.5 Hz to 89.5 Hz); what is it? -0.02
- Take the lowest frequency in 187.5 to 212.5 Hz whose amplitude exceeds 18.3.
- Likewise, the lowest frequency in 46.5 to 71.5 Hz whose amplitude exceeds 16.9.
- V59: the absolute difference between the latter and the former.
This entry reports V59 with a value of 144 Hz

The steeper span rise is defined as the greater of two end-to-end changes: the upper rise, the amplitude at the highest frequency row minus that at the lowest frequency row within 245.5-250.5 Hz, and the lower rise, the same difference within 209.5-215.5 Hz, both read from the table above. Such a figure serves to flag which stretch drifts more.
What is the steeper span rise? -1.1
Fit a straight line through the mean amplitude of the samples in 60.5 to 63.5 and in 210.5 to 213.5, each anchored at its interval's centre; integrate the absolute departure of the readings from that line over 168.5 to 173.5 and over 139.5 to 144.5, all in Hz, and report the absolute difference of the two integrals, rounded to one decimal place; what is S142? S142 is 7.0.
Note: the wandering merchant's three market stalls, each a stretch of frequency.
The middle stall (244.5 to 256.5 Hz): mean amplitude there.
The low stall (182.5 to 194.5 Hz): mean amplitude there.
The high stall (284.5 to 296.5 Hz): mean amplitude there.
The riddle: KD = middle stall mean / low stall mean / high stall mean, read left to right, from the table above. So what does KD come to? 0.056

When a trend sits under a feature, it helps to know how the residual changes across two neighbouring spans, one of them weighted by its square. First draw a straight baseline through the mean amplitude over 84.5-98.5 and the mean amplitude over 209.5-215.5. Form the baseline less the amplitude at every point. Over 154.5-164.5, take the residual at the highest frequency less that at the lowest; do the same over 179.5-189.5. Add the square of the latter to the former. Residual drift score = -0.4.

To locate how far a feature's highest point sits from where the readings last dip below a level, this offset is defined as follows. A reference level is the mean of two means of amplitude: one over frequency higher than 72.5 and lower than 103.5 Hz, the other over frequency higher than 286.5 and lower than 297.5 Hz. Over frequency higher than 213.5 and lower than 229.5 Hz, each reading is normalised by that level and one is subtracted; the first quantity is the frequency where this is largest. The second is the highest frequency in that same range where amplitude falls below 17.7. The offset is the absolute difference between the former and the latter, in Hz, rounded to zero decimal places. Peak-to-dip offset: 15 Hz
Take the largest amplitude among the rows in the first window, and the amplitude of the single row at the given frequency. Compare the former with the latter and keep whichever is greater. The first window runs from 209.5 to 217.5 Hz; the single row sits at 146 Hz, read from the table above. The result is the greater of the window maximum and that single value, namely 19.2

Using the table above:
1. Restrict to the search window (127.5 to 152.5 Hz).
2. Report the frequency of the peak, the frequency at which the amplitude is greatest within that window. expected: 136 Hz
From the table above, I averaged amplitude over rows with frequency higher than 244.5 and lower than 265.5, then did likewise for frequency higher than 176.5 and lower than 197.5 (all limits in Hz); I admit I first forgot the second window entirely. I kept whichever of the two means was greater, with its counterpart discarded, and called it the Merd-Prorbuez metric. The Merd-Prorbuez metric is 16.9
